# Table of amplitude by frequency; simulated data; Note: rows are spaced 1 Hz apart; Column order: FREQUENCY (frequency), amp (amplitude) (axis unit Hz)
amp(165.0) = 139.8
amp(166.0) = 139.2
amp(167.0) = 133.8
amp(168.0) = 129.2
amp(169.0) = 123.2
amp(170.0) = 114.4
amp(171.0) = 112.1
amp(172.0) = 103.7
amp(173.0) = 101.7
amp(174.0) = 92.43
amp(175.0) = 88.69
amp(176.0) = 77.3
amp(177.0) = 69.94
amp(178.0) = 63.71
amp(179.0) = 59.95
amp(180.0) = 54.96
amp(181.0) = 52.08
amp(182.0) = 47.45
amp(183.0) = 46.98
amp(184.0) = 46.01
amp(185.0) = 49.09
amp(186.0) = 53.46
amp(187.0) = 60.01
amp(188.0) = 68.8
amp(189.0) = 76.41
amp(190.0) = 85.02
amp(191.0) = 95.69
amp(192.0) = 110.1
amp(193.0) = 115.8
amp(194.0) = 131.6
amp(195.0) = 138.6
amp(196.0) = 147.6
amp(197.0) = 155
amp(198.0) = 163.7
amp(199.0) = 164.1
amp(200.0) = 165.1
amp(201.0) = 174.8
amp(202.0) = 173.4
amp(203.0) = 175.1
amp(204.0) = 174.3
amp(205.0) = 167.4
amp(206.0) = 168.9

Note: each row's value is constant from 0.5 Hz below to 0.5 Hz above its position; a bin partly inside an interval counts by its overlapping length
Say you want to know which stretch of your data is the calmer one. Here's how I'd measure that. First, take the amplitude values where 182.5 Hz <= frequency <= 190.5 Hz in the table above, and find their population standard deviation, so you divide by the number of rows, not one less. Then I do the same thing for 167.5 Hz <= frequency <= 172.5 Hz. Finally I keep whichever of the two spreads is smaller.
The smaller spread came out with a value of 9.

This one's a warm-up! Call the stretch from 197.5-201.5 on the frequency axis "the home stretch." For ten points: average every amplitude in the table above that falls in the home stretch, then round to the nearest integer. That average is 167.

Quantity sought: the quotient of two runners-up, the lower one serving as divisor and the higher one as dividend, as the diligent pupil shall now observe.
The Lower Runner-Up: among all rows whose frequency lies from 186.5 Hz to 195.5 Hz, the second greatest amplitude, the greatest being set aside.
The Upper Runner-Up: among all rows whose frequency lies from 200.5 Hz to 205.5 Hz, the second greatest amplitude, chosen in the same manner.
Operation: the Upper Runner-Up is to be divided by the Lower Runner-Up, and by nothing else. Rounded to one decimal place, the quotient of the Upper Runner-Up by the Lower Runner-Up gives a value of 1.3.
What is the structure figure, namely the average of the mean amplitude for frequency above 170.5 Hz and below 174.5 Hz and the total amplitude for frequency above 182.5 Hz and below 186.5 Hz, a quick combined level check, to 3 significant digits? 149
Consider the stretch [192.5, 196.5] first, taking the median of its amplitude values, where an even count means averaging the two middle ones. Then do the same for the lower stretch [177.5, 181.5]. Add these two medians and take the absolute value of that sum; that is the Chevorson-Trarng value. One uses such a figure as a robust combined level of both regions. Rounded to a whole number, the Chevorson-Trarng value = 193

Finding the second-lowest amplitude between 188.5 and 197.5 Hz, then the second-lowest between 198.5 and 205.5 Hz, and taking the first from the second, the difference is 80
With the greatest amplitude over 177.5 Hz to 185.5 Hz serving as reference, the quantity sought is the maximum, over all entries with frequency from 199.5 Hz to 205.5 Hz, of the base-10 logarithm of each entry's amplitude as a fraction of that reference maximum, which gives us 0.44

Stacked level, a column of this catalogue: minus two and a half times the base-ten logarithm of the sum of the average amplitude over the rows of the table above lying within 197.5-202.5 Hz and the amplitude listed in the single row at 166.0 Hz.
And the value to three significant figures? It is -6.22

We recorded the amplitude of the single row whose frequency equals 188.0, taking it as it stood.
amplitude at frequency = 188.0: 68.8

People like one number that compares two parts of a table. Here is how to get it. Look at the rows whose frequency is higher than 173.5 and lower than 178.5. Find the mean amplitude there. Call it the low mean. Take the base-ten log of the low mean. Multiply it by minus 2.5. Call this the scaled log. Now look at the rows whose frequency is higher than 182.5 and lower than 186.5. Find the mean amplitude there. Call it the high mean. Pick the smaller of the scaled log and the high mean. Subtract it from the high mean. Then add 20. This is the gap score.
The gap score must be 74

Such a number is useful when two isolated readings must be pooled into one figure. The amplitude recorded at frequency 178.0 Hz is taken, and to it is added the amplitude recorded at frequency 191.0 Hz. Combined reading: 159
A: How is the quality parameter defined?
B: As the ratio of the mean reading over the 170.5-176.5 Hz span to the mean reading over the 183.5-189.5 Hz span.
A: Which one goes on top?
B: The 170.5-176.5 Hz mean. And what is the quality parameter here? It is 1.6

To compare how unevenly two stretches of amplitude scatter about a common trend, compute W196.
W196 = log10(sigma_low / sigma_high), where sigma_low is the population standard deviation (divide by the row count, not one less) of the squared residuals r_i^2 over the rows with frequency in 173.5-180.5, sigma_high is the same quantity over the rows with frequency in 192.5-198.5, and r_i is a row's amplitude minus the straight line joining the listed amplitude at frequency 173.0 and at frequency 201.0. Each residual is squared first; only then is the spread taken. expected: 0.5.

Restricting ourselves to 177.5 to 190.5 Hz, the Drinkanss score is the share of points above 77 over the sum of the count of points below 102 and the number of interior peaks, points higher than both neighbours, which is 0.0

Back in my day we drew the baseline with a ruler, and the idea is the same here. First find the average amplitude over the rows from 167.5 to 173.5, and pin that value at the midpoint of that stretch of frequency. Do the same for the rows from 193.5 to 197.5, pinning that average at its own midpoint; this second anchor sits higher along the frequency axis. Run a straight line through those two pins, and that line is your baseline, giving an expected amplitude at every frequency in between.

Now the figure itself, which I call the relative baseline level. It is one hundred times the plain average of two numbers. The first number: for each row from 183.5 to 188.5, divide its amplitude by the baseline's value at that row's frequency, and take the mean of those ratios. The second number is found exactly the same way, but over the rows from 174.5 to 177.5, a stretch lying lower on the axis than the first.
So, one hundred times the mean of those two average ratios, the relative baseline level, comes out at 54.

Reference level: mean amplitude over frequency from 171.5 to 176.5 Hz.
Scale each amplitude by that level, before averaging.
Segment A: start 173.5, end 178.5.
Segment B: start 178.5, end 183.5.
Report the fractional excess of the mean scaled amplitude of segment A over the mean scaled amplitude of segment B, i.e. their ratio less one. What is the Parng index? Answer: 0.5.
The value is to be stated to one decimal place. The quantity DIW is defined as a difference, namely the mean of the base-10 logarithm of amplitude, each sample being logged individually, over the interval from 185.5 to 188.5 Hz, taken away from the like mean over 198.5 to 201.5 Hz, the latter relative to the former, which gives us 0.4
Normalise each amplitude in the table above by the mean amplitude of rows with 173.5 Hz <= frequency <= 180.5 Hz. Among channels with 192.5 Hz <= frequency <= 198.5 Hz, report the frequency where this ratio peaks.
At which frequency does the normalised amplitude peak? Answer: 198.0 Hz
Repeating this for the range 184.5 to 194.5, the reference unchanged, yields 194.0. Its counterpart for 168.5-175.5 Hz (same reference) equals 169.0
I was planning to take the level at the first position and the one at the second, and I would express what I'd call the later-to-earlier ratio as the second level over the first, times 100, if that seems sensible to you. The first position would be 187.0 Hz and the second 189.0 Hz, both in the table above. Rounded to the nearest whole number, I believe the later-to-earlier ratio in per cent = 127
